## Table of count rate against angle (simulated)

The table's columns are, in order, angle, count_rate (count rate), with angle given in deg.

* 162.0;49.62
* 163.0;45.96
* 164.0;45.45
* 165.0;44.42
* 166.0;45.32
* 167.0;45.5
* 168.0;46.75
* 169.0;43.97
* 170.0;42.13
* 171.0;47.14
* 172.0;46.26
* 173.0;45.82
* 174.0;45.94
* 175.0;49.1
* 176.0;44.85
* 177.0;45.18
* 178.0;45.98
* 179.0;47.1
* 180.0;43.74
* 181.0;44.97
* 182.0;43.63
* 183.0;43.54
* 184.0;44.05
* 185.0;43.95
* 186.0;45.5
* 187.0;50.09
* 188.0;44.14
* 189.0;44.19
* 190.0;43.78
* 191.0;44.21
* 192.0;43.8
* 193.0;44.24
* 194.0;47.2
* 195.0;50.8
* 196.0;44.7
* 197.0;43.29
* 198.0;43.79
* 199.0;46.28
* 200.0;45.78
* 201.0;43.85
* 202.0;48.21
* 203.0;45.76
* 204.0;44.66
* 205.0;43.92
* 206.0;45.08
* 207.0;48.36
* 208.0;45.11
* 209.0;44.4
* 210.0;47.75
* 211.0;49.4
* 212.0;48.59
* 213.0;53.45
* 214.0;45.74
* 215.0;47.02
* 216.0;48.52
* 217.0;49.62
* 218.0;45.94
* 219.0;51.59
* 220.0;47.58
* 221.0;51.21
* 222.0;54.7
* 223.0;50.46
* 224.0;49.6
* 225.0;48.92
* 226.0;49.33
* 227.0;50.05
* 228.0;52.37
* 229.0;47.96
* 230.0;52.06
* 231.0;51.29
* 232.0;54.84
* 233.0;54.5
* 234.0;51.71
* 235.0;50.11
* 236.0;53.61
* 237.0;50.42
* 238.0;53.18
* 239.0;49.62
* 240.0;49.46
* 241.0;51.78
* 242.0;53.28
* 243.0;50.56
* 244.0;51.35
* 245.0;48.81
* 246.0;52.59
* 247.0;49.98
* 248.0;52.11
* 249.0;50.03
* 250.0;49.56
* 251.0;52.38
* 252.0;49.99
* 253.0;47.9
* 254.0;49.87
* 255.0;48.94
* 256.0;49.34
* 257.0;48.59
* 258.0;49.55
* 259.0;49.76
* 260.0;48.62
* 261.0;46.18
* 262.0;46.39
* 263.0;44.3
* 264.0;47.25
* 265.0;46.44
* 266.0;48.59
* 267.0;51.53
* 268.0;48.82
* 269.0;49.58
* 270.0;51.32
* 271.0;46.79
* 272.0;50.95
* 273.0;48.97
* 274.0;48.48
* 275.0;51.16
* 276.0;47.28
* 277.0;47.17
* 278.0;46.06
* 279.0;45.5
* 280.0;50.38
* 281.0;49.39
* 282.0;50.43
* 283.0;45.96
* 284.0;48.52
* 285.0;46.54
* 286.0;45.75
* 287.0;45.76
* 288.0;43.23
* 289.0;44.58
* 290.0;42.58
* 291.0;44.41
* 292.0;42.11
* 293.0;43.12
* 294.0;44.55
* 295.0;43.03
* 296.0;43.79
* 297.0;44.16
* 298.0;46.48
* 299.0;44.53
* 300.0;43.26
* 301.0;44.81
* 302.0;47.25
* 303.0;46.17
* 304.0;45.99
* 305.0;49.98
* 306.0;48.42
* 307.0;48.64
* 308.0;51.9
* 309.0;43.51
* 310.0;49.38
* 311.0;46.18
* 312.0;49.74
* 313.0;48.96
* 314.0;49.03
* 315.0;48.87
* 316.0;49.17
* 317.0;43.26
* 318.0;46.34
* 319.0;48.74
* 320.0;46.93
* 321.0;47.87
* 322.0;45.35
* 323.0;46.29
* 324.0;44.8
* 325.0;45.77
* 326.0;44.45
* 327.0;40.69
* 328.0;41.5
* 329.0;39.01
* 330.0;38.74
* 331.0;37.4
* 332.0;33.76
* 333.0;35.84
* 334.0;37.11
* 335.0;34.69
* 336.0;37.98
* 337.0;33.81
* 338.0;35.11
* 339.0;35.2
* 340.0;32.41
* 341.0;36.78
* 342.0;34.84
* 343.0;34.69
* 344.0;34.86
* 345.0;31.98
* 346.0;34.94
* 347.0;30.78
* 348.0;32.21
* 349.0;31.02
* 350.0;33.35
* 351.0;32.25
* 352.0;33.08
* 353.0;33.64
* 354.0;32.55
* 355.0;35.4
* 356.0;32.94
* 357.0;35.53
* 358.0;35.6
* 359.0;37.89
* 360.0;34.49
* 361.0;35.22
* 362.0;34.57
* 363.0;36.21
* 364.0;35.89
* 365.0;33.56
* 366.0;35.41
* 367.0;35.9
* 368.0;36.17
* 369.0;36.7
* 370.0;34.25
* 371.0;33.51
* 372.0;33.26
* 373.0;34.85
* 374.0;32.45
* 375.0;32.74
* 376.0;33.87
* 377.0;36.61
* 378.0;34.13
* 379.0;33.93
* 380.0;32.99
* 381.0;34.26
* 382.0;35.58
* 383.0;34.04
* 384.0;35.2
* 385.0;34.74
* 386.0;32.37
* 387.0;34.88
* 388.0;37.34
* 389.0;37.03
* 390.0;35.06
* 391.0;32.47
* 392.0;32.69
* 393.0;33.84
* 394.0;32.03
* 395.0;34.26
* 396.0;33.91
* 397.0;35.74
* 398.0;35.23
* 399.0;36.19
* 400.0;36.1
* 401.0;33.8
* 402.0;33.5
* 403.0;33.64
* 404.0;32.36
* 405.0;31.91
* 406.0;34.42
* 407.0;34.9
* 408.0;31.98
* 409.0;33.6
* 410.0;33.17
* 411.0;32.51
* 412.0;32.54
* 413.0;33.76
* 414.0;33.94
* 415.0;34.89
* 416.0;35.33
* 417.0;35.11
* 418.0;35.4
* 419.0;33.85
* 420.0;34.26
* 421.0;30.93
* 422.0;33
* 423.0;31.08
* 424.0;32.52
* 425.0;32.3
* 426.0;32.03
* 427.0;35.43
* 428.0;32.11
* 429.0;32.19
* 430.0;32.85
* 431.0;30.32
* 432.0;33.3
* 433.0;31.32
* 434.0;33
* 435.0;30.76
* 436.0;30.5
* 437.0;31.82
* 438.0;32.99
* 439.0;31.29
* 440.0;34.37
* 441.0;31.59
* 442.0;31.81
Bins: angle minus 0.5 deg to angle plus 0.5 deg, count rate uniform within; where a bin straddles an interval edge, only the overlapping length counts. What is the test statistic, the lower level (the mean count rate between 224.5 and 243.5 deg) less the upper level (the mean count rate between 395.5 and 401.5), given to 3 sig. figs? 16.2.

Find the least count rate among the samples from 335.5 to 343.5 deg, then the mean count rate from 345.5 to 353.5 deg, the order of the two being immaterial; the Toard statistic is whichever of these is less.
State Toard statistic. 32.4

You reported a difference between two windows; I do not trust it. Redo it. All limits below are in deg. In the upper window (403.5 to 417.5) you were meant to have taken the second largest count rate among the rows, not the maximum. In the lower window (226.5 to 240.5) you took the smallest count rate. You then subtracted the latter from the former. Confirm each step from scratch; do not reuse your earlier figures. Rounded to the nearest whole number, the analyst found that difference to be -13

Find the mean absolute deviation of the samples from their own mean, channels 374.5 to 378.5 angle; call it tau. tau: 1.1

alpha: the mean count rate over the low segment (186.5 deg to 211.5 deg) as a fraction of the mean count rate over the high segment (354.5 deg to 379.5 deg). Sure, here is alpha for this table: 1.31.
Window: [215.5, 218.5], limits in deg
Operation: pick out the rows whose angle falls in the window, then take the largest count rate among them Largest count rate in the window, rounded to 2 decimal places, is 49.62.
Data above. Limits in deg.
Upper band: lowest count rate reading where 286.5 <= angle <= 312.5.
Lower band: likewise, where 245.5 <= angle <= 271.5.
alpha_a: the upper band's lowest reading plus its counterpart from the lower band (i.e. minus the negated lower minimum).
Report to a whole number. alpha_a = 86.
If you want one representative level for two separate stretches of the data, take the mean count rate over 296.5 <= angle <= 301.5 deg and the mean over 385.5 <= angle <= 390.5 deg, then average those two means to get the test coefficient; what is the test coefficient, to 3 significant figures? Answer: 40.0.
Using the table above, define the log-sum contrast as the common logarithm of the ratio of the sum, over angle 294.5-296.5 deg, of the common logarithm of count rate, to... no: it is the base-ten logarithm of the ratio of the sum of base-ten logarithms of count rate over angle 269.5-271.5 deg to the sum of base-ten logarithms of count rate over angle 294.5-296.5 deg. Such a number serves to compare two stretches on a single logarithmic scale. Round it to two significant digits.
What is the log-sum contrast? 0.014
